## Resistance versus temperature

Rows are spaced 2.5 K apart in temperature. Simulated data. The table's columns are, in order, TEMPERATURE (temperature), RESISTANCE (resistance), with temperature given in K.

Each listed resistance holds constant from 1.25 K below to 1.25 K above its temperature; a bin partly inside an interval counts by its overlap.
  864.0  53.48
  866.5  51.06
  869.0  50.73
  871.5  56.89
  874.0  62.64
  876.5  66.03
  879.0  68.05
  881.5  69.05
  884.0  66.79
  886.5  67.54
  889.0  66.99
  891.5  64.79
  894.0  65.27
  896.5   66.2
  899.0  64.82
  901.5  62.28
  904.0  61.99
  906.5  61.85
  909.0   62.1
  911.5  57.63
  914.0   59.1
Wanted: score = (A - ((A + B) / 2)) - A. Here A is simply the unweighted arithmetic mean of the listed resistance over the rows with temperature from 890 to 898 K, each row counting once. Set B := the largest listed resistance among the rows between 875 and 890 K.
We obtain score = -67.2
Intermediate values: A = 65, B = 69.05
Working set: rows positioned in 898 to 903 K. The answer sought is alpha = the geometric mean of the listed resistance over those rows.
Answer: 63.5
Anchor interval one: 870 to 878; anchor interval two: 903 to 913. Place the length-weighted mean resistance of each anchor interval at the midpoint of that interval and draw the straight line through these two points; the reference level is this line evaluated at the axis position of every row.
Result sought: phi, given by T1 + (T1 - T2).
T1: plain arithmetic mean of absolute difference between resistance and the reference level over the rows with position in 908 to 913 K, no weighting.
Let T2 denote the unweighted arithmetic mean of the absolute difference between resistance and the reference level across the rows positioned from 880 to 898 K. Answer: -1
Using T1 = 2.2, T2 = 5.3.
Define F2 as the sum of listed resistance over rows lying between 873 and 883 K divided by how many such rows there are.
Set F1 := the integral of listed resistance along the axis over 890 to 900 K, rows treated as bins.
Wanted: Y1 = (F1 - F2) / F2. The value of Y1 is 8.8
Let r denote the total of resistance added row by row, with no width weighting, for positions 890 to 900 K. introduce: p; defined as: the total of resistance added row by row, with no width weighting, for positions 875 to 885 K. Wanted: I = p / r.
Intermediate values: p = 270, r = 261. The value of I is 1.03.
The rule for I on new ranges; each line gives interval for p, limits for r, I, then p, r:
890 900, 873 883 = 0.98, 261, 266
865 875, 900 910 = 0.89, 221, 248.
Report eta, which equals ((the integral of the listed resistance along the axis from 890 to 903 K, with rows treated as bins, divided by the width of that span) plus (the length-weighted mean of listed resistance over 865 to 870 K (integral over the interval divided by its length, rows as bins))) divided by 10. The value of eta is 11.6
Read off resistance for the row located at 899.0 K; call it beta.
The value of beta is 64.82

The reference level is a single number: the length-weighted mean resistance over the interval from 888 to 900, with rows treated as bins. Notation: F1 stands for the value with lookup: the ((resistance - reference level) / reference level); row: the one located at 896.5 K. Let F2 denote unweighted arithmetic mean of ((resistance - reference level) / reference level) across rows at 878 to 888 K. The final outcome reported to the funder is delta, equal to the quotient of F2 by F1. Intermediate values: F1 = 0.009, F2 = 0.03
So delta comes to 3.8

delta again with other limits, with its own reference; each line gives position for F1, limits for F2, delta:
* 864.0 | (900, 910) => 0.3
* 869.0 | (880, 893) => -0.1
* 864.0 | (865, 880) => 0.5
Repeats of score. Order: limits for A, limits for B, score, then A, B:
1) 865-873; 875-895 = -61.0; 53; 69.05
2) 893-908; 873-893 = -66.4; 64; 69.05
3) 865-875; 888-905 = -61.2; 55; 66.99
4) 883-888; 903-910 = -64.6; 67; 62.1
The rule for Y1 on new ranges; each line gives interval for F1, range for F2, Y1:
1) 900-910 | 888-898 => 8.4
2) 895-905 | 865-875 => 10.5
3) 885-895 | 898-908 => 9.6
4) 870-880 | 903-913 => 9.3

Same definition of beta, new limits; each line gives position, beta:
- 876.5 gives 66.03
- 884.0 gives 66.79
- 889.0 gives 66.99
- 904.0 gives 61.99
